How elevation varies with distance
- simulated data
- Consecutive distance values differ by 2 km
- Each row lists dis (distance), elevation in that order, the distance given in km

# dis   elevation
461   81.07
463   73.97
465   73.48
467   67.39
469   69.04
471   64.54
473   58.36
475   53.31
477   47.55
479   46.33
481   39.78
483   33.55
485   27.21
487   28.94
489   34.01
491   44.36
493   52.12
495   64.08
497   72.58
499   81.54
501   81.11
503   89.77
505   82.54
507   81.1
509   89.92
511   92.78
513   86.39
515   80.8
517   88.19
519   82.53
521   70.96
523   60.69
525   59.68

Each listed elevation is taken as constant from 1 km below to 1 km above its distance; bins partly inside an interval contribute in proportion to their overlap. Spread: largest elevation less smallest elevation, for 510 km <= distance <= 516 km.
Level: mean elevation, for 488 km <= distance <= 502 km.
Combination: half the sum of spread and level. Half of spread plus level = 37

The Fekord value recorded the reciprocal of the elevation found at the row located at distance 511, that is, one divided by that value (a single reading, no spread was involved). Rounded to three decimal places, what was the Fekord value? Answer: 0.011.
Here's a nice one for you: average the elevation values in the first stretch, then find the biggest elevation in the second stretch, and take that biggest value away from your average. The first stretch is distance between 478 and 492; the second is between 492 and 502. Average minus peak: -45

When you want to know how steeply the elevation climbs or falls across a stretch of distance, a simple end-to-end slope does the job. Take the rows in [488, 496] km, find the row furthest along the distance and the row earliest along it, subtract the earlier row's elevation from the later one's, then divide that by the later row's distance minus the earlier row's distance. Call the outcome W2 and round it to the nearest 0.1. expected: 5.0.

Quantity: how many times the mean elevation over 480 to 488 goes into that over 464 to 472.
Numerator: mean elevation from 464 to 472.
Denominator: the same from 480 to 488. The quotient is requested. 2.1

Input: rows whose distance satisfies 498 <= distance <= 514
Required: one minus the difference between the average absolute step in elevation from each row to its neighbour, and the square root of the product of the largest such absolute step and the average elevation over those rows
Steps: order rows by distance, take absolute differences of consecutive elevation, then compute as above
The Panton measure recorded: 23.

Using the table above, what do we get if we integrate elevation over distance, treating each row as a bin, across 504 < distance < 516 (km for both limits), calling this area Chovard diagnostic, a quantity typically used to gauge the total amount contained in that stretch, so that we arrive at 1027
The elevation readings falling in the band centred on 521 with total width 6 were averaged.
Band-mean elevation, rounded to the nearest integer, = 71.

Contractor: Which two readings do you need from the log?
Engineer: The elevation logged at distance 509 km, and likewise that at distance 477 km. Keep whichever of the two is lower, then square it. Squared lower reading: 2261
